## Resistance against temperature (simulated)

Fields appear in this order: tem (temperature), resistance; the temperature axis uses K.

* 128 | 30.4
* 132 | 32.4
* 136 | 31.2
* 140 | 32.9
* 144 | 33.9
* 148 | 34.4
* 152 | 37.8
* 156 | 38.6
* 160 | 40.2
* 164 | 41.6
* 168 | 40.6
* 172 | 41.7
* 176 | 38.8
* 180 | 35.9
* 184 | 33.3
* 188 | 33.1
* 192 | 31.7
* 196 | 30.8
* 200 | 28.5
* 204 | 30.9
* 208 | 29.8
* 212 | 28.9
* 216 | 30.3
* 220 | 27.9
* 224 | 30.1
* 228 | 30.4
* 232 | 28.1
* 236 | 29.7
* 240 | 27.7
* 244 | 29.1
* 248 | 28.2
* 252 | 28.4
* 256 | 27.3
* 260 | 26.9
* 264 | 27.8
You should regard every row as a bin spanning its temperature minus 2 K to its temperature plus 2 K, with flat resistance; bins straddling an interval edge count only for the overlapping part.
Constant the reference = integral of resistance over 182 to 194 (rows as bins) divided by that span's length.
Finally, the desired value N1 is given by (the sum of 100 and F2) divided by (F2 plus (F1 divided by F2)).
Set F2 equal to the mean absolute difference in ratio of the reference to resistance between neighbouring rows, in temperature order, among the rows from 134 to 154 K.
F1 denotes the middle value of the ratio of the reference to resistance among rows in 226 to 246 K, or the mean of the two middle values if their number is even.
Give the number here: 4.07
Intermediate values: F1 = 1.12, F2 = 0.046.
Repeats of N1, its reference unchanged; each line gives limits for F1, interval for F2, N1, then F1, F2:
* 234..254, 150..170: 2.14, 1.15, 0.025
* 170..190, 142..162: 4.14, 0.91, 0.038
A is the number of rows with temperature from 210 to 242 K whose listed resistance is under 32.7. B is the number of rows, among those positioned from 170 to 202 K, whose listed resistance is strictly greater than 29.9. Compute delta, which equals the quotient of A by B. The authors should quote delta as 1.14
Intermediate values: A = 8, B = 7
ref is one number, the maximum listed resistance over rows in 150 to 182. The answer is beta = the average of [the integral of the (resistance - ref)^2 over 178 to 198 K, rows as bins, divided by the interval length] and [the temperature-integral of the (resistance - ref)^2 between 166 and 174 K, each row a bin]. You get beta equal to 42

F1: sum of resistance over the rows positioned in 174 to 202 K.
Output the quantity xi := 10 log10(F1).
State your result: 23.7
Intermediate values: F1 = 232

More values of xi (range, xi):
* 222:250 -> 23.1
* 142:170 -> 24.3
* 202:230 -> 23.2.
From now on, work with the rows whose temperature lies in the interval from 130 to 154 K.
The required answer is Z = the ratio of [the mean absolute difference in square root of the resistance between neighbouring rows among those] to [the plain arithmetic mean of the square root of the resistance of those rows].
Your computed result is 0.0230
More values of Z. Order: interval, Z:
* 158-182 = 0.0234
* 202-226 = 0.0271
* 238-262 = 0.0143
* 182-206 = 0.0233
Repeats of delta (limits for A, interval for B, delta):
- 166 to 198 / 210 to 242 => 0.67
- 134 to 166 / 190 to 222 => 0.25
